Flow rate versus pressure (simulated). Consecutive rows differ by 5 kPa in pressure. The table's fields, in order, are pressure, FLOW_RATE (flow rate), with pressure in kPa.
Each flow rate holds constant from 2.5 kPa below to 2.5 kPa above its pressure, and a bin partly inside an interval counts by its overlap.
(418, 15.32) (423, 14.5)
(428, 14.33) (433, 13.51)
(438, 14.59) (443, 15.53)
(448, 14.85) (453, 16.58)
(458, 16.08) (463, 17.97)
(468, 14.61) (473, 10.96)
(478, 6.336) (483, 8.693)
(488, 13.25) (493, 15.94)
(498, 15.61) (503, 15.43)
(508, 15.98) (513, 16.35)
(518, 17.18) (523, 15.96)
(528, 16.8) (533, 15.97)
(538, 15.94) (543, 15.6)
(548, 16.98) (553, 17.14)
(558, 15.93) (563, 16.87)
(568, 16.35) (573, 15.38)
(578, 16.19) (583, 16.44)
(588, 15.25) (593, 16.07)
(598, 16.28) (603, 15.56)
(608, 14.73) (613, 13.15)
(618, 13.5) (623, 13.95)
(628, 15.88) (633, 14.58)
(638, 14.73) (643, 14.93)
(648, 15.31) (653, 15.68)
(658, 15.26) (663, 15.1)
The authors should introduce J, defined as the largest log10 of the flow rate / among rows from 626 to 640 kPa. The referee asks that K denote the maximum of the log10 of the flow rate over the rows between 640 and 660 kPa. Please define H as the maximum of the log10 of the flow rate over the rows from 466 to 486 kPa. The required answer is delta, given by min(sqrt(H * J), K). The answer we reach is 1.18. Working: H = 1.16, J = 1.201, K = 1.20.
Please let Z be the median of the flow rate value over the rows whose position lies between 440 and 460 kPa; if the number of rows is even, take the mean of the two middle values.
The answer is 15.8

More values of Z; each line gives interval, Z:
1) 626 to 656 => 15.1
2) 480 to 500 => 14.4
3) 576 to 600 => 16.2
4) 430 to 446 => 14.6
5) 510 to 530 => 16.6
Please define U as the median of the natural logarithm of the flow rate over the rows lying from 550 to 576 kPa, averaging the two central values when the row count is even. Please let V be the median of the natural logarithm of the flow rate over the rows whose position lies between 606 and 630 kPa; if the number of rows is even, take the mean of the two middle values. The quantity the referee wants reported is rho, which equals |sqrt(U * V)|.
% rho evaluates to 2.71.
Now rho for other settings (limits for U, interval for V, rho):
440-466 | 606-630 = 2.71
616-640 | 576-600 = 2.73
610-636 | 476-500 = 2.61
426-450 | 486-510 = 2.71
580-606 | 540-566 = 2.80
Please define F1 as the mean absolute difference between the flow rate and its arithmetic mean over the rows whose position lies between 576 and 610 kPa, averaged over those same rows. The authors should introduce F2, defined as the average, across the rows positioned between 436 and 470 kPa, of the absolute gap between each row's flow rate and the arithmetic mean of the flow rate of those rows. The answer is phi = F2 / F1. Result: 1.9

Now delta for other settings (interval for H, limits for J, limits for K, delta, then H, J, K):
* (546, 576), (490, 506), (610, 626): 1.14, 1.23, 1.202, 1.14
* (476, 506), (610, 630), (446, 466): 1.20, 1.20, 1.201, 1.25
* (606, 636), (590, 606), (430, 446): 1.19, 1.20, 1.212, 1.19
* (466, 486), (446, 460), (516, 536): 1.19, 1.16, 1.220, 1.24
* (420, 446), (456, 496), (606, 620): 1.17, 1.19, 1.255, 1.17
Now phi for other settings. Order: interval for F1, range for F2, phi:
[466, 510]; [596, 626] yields 0.3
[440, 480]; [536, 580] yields 0.2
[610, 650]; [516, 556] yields 0.8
